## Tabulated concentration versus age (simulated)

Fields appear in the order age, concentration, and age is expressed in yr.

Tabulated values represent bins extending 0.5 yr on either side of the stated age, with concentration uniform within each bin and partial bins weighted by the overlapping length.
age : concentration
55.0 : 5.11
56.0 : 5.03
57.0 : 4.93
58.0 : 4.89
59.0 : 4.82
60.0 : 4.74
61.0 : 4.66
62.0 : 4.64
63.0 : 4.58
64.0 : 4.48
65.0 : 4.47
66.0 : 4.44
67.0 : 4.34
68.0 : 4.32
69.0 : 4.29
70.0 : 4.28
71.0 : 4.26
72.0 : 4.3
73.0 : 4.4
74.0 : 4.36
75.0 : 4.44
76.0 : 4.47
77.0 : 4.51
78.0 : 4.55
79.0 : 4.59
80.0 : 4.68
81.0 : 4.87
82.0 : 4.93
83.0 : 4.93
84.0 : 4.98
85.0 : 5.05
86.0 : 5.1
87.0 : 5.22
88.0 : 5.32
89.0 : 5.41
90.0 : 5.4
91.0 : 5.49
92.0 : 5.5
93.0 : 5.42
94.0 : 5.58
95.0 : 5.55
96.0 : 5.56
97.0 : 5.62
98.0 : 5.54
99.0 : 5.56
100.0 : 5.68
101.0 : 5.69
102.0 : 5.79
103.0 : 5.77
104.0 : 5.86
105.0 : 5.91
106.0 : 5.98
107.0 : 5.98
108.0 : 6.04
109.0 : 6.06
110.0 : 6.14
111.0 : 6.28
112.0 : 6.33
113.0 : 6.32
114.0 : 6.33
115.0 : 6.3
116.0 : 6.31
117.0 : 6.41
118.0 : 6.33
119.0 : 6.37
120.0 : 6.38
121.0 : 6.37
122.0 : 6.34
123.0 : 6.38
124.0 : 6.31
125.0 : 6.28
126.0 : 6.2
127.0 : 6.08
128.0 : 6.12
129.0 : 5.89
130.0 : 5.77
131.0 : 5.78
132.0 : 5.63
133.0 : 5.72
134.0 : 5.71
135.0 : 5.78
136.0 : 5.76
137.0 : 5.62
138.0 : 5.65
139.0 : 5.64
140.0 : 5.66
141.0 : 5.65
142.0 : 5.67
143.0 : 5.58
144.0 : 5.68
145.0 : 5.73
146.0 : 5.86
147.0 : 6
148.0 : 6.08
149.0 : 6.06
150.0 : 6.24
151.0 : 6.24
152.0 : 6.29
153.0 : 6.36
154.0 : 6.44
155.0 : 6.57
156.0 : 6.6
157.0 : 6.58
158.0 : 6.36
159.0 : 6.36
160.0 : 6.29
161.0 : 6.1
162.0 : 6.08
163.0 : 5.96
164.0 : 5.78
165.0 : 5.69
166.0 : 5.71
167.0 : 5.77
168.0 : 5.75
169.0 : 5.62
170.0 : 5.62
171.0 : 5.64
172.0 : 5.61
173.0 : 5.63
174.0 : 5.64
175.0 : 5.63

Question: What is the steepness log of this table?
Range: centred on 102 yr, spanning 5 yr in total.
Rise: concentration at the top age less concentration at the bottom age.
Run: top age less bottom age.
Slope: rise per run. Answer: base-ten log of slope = -1.35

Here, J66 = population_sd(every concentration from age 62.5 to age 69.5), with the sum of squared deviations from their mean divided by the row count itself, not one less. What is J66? 0.10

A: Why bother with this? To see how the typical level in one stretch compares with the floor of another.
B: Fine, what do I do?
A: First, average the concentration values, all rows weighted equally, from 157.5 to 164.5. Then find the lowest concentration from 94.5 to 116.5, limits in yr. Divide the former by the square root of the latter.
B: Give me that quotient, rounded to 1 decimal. 2.6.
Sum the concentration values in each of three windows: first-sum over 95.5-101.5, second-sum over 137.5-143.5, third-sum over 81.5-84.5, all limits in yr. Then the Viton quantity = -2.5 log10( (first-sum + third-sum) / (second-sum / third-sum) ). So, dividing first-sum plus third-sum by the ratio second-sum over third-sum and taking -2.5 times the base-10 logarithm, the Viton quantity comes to -3.3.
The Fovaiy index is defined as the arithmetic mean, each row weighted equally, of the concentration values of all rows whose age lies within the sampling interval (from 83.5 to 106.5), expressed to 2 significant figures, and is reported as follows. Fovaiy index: 5.5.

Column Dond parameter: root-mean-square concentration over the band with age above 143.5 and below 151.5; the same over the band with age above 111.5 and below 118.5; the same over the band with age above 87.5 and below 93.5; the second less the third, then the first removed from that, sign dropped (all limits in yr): 5.1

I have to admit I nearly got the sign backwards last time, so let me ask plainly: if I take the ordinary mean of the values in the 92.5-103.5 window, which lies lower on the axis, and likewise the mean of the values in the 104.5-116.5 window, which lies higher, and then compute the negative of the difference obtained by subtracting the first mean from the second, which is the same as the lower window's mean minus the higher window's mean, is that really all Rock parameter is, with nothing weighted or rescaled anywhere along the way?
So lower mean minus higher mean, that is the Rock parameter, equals -0.55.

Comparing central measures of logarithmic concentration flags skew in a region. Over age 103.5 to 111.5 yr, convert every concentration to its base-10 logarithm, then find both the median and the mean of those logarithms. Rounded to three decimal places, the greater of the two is 0.780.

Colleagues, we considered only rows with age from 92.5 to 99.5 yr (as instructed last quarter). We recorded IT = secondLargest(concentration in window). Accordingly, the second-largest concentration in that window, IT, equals 5.58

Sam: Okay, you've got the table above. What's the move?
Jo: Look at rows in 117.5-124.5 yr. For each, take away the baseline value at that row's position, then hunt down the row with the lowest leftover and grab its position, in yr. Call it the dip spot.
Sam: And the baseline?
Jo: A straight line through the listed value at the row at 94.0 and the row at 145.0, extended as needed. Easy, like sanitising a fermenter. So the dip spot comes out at 124.0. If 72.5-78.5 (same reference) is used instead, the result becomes 74.0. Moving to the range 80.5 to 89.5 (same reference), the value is 81.0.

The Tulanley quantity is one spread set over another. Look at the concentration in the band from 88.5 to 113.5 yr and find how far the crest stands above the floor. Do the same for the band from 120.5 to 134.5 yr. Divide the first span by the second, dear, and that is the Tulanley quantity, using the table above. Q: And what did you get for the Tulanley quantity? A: 1.2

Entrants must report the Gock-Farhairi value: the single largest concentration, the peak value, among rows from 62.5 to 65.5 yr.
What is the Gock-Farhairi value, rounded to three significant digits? 4.58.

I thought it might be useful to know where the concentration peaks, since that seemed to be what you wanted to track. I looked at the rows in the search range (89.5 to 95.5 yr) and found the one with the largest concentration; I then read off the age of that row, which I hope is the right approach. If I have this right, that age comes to 94.0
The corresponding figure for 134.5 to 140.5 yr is 135.0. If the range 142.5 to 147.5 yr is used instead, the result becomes 147.0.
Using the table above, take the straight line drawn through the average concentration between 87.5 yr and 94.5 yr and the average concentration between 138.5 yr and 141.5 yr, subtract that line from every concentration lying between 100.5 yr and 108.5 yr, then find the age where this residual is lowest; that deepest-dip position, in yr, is 101.0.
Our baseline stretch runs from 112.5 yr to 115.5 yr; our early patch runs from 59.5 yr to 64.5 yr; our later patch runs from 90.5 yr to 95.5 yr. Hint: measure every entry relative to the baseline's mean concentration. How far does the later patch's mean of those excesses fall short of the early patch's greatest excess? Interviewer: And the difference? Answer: -0.77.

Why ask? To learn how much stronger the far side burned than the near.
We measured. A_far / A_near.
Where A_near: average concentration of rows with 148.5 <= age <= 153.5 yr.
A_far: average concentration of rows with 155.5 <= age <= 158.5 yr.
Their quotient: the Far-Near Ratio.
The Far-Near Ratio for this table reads 1.04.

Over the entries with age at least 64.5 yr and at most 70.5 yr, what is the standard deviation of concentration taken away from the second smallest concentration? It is 4.2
